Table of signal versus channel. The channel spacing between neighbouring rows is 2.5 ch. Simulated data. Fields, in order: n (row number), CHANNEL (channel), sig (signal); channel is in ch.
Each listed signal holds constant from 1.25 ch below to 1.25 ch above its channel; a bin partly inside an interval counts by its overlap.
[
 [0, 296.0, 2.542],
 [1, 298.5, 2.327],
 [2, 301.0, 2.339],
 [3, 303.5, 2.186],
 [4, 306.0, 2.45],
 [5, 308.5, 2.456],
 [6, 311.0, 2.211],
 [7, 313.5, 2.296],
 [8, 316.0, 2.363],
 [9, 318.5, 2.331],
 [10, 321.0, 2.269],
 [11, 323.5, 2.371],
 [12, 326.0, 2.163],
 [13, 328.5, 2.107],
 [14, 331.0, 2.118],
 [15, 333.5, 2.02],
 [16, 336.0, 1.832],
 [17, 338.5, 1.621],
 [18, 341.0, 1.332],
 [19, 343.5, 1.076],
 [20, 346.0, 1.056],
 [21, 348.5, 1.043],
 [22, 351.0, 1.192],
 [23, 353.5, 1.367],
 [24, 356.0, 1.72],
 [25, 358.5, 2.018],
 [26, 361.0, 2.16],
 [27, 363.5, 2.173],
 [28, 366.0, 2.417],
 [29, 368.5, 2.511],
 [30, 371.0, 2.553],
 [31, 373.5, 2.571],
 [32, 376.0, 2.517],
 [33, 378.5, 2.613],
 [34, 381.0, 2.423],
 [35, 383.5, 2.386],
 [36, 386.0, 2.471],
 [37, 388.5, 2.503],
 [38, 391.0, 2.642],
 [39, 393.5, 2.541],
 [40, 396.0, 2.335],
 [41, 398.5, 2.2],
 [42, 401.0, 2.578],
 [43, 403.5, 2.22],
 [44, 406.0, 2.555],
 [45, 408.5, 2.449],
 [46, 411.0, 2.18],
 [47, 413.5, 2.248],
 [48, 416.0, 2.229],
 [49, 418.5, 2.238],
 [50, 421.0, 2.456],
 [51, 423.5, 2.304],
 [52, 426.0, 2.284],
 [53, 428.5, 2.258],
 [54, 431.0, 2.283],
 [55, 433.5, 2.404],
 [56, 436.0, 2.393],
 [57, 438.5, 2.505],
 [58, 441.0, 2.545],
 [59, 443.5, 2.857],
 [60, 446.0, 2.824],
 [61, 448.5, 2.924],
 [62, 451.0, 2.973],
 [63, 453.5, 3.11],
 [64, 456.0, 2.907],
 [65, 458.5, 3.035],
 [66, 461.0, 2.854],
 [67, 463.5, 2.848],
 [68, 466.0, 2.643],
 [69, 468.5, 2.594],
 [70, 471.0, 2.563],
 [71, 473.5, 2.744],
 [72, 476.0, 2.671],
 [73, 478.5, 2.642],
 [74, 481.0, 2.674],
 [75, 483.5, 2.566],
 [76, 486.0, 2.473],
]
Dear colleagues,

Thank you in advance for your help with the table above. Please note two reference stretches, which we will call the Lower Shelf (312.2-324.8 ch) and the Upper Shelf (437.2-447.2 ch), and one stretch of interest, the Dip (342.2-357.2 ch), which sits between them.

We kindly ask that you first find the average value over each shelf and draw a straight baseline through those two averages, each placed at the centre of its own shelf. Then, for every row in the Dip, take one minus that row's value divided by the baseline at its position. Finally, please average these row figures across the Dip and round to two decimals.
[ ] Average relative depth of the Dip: 0.49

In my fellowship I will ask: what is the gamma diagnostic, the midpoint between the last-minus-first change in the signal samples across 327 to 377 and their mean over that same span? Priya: 1.1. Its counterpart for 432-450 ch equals 1.6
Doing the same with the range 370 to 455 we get 1.5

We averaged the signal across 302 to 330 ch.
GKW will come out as 2.3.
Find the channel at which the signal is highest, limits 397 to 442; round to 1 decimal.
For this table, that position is 401.0 ch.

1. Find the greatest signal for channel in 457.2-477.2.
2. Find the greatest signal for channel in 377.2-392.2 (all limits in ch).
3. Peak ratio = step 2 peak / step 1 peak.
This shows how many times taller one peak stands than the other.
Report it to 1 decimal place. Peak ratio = 0.9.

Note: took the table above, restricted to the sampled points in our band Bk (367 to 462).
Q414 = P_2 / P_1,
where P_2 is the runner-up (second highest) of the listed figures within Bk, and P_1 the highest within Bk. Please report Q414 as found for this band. 0.976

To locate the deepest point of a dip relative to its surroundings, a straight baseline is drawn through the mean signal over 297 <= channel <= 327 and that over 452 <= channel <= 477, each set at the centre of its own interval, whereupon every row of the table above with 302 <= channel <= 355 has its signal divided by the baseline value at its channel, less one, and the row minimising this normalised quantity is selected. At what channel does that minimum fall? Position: 348.5 ch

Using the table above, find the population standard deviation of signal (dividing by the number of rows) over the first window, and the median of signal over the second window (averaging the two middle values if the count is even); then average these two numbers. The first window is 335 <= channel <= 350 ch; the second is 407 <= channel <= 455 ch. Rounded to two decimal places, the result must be 1.35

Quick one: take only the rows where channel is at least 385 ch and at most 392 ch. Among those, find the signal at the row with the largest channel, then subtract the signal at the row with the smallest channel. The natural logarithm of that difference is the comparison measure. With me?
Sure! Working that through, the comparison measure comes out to -1.8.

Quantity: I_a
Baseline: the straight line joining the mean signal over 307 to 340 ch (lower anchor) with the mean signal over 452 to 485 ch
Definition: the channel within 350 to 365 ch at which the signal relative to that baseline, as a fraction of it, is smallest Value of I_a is 351.0 ch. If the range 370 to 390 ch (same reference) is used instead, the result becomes 383.5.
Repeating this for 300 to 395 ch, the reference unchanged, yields 348.5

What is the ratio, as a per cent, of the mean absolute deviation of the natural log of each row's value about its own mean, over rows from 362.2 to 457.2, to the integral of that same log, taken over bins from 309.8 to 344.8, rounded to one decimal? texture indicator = 0.3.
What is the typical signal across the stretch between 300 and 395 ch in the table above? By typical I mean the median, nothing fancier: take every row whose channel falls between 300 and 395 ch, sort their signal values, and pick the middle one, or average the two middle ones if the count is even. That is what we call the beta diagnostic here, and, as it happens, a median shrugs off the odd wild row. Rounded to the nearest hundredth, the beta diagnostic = 2.28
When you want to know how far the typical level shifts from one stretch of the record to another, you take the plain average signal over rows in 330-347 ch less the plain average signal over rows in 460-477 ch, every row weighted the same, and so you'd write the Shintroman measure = -1.12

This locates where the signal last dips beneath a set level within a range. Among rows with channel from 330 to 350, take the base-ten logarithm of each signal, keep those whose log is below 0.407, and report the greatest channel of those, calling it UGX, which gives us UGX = 348.5 ch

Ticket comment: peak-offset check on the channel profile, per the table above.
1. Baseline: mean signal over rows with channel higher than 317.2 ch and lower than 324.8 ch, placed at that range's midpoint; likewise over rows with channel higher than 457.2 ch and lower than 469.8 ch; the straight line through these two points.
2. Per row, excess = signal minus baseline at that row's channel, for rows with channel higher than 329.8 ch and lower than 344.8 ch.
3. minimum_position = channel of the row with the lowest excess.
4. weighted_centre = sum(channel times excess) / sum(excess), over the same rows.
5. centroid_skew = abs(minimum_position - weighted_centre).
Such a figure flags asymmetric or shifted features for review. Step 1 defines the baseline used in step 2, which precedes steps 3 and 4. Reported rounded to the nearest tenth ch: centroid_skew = 4.0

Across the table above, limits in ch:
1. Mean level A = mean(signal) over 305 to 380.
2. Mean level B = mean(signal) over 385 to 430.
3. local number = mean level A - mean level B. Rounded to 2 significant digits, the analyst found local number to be -0.34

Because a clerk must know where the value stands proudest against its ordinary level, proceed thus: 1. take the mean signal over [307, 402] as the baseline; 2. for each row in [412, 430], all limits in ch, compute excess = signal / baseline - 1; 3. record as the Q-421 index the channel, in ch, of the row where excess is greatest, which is 421.0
